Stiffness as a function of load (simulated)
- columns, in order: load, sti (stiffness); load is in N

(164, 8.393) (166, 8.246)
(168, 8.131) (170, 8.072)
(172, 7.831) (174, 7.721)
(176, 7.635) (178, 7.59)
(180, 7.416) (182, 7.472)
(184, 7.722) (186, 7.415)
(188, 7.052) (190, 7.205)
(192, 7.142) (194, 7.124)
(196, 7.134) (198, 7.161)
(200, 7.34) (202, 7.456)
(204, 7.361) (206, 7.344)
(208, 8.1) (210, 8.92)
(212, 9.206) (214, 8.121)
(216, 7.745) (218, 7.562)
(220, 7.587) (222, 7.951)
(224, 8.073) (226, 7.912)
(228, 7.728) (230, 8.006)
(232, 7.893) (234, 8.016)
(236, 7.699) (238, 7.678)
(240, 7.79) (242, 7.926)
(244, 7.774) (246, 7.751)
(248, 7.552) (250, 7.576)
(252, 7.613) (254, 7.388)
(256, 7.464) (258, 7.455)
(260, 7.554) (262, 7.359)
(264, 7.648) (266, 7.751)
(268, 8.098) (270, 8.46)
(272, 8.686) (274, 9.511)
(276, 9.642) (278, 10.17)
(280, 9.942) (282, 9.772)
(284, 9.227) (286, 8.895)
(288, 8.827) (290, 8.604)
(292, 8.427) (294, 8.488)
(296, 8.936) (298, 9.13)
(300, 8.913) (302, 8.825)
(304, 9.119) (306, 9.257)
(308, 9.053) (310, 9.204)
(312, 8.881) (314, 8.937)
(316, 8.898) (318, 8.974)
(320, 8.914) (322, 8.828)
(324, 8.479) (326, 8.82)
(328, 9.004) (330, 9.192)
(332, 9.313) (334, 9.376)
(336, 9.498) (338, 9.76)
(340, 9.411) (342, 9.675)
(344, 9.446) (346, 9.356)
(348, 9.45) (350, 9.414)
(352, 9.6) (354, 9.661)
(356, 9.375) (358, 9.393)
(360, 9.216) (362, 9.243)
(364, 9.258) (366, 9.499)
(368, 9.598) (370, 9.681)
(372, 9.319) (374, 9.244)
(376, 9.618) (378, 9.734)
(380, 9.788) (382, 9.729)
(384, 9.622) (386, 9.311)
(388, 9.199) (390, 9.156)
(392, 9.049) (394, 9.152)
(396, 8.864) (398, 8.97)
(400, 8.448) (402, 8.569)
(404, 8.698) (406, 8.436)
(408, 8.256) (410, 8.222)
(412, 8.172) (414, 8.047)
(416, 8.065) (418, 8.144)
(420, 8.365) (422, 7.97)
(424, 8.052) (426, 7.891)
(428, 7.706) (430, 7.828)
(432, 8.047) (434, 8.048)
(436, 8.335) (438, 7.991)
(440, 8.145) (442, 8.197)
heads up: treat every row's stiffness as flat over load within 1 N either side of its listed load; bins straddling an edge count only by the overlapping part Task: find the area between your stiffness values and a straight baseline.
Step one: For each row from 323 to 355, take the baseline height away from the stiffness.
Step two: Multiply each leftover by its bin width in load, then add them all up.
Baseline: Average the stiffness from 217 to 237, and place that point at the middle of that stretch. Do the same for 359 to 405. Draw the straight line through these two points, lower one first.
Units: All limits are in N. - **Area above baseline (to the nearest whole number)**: 15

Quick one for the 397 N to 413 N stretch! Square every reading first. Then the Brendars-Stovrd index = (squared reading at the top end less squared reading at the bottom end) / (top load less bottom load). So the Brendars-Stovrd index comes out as -1.0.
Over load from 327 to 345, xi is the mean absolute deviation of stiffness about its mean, 0.166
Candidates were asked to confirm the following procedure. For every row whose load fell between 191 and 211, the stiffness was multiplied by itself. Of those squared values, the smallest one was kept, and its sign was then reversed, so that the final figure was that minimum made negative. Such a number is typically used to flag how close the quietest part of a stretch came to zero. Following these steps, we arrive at -51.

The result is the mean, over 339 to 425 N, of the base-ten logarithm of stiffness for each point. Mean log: 0.96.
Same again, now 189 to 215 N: 0.88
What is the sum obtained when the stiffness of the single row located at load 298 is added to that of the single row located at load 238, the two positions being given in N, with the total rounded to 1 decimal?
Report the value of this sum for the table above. 16.8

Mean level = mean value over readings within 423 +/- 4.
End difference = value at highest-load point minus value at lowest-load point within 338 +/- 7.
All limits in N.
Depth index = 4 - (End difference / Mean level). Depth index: 3.98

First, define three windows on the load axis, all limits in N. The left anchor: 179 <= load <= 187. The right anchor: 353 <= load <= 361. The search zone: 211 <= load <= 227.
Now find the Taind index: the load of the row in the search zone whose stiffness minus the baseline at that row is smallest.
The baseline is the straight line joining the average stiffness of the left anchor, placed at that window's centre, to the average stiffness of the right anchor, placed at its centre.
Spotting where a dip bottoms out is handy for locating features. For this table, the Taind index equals 218 N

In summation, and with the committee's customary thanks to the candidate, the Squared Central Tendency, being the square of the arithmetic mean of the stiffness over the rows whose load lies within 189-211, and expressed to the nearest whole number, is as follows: 56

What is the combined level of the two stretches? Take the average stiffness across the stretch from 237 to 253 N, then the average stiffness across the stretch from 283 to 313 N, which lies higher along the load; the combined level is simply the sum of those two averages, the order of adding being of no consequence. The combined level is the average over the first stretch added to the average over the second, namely 16.6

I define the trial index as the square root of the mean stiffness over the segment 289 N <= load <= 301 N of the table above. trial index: 2.96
